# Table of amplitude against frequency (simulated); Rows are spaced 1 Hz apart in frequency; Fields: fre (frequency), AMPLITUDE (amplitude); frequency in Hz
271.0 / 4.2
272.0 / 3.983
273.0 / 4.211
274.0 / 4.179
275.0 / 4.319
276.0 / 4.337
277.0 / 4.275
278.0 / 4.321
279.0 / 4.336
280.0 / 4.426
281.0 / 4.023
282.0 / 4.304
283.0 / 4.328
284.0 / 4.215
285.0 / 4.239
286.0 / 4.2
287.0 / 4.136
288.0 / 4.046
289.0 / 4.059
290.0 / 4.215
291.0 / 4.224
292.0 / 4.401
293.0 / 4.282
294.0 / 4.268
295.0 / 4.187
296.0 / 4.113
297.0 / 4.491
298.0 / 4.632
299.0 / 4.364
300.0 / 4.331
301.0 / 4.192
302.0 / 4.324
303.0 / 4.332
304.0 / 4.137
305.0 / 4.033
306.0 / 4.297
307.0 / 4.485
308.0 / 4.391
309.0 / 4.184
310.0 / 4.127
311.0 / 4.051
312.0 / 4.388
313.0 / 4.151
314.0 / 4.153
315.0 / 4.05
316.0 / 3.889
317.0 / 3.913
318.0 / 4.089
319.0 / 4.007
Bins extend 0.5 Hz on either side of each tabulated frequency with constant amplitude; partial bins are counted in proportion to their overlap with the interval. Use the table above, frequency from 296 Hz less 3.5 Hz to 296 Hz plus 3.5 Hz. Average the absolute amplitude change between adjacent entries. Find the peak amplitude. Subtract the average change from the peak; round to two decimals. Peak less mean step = 4.47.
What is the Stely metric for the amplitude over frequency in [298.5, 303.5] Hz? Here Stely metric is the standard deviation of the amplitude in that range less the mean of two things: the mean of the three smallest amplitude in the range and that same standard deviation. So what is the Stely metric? -2.11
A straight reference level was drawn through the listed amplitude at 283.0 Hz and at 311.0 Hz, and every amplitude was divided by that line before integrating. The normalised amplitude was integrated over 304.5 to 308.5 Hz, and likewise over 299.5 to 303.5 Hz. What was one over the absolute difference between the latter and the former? 17.5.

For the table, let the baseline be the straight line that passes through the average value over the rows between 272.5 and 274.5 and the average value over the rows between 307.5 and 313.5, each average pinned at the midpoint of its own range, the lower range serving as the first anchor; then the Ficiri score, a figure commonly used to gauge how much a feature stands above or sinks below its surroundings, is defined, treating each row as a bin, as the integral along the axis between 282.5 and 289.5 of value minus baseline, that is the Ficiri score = -0.2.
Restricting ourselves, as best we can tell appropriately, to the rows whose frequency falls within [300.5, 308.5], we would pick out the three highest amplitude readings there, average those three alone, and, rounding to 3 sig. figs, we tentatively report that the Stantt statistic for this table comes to 4.40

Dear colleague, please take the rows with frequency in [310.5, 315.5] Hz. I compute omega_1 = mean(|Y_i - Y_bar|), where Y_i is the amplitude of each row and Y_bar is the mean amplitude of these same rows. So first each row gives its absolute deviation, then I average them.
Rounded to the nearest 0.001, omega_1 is 0.092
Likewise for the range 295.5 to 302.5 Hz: 0.125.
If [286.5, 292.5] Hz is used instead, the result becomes 0.100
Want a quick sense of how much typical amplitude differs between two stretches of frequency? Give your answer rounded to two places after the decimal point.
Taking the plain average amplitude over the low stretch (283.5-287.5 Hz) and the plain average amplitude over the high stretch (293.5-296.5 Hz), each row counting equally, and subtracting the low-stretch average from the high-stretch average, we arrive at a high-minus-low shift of -0.01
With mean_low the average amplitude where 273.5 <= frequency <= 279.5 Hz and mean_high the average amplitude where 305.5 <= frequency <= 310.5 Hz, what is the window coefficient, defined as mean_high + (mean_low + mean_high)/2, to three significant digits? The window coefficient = 8.59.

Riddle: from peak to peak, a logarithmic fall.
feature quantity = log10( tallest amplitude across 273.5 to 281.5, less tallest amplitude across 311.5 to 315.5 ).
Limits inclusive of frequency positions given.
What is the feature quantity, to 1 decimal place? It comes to -1.4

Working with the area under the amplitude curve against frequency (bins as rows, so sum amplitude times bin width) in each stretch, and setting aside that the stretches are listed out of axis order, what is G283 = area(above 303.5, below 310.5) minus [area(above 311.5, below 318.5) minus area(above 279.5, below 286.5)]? 30.8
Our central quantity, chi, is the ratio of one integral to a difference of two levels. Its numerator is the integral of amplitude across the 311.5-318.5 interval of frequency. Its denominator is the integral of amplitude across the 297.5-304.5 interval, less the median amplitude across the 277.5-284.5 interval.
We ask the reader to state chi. 1.10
